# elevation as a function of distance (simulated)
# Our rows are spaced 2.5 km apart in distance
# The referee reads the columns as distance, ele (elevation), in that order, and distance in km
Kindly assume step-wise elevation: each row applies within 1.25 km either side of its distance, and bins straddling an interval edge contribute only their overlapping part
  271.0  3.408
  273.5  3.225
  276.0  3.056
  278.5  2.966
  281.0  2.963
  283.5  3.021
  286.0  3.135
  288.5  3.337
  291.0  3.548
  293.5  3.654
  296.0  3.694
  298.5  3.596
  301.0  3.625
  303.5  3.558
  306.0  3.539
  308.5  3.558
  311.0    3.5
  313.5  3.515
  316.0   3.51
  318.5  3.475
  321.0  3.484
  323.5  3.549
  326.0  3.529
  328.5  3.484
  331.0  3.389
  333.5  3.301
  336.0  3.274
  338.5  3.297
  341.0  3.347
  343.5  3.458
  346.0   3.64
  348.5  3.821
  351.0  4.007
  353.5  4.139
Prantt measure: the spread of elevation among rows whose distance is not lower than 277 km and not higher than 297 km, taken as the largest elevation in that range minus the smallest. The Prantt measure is 0.73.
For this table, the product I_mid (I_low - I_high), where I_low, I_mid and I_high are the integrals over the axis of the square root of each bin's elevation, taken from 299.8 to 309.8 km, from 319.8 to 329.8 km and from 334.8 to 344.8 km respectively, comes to 11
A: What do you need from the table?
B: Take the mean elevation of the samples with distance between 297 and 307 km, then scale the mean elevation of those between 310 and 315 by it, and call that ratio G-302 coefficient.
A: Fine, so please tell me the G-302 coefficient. 0.98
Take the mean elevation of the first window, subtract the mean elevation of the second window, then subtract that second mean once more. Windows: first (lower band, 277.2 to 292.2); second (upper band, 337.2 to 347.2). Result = -3.71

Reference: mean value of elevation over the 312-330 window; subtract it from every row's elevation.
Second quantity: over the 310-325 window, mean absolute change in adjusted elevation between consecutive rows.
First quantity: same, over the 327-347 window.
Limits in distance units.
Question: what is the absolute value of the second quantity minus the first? 0.056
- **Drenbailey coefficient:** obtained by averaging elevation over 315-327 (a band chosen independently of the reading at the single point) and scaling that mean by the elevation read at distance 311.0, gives 12.3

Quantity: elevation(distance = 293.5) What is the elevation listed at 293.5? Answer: 3.654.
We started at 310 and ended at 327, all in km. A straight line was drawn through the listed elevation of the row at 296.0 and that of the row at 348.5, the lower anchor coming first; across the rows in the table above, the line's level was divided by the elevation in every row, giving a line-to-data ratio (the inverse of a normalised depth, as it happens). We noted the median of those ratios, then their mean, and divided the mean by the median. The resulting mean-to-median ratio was 1.00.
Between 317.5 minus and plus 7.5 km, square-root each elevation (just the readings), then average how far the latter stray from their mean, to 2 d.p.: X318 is 0.01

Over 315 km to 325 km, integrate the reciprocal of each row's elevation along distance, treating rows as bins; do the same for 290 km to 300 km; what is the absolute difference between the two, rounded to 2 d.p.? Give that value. 0.09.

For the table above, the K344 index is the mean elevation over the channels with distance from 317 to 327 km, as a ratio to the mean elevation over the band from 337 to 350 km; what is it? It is 1.00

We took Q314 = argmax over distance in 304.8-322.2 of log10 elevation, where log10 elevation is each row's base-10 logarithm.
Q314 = 308.5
